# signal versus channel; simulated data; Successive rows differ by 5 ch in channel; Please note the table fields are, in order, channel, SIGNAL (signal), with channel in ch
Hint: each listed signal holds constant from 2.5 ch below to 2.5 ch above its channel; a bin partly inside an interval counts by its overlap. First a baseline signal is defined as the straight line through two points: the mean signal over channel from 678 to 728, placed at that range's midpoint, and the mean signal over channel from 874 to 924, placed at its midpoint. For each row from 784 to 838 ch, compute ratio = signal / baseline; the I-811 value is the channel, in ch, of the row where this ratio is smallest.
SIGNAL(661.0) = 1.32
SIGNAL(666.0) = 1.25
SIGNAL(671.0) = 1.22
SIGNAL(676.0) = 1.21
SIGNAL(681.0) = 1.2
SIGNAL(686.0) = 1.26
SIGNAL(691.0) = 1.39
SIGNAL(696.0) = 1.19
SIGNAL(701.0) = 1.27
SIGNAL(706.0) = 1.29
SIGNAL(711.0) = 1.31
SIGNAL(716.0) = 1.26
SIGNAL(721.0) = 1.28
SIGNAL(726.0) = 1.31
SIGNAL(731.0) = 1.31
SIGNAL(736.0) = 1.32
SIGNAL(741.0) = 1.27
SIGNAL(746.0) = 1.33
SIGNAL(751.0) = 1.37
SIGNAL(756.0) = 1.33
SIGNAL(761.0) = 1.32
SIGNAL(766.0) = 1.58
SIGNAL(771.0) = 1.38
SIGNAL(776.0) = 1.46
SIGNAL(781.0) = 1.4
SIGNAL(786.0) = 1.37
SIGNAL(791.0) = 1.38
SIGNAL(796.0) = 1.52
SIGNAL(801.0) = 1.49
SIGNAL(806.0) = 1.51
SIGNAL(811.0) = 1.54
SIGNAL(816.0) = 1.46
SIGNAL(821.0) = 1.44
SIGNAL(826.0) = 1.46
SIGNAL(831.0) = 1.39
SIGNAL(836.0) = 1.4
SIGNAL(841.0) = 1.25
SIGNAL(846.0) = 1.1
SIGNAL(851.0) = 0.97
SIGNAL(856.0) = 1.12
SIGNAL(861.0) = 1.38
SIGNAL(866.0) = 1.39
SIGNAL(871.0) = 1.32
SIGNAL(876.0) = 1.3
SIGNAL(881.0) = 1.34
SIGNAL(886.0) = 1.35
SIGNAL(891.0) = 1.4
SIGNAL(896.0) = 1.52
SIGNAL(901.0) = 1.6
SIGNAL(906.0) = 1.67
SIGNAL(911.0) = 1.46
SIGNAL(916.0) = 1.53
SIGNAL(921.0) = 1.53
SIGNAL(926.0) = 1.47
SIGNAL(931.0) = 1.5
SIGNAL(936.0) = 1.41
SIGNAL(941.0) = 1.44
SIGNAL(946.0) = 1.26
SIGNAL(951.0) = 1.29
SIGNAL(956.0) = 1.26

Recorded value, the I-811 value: 831.0 ch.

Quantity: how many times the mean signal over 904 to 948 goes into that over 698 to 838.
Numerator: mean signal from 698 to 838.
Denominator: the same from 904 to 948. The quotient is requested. 0.94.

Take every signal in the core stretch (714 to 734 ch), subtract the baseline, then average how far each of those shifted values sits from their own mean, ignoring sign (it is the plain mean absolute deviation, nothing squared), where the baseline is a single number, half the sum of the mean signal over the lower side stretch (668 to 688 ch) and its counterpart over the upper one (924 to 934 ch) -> 0.020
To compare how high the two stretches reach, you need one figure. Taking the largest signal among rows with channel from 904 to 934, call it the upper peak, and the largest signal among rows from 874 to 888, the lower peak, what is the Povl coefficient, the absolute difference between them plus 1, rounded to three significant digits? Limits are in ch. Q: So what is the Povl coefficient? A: 1.32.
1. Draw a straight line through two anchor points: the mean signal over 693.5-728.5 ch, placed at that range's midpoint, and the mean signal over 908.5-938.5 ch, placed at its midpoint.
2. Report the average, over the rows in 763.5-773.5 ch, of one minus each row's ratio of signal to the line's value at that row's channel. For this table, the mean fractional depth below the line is -0.11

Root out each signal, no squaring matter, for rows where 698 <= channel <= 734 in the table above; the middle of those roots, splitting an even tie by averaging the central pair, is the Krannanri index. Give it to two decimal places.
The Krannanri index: 1.14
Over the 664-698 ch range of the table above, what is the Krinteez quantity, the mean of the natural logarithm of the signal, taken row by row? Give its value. 0.22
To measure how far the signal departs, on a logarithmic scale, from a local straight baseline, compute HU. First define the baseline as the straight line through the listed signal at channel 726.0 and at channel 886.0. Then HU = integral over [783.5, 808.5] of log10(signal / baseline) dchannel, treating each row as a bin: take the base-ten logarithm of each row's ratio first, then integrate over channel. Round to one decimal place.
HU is 1.0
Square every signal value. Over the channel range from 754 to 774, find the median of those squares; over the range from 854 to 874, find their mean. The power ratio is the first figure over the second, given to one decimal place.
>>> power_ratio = 1.1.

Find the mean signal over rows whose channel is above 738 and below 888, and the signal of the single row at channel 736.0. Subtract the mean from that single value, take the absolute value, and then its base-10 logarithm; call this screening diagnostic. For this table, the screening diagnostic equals -1.36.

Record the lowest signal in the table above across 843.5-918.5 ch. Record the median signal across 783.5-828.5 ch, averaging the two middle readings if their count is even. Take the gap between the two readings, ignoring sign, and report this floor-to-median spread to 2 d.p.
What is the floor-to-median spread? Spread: 0.49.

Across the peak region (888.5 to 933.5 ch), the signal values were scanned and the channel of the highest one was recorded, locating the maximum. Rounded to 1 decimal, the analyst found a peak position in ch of 906.0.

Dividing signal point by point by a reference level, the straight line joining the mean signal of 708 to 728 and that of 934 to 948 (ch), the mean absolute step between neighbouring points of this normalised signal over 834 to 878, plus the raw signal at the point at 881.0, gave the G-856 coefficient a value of 1.43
